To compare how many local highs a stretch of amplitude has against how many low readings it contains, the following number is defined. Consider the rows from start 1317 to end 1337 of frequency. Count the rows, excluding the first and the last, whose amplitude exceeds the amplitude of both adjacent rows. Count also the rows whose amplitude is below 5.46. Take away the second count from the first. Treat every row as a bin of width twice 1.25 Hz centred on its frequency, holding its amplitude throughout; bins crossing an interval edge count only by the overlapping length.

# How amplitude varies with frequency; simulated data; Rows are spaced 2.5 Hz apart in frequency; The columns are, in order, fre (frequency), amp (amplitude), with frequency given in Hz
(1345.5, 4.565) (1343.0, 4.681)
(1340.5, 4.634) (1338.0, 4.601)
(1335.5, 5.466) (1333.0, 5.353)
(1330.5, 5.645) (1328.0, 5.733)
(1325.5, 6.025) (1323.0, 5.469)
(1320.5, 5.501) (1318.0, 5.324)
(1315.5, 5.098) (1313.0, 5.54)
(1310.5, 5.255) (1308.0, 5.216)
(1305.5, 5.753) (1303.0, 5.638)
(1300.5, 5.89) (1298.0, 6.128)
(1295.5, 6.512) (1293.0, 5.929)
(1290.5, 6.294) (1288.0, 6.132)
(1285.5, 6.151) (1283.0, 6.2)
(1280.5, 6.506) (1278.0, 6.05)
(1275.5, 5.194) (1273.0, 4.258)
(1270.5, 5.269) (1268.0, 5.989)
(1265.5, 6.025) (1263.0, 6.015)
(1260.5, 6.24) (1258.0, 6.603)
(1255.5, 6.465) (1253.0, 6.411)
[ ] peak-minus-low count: 0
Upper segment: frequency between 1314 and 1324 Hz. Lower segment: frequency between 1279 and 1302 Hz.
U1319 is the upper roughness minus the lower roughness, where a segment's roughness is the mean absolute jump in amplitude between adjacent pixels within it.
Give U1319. -0.1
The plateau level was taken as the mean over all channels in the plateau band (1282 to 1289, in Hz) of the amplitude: 6.16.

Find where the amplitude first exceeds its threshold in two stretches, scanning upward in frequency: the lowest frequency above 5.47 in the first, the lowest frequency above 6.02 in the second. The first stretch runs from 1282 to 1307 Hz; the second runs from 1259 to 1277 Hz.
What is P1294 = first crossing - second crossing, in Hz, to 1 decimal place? 22.5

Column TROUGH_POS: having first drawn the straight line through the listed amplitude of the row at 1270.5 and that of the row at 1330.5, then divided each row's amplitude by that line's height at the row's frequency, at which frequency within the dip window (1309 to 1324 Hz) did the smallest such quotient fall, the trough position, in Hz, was 1315.5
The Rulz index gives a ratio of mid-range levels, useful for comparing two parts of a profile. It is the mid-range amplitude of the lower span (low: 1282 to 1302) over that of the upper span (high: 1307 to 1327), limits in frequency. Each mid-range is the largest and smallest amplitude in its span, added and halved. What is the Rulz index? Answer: 1.11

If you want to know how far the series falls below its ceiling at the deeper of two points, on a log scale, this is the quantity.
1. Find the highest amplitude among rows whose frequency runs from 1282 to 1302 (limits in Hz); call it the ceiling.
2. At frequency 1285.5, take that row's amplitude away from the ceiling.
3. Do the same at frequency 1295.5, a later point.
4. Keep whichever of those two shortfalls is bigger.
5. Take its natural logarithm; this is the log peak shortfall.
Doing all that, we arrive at -1.0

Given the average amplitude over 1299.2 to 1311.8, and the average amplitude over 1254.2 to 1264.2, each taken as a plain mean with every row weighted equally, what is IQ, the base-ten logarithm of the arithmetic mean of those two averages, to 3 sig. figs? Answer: 0.774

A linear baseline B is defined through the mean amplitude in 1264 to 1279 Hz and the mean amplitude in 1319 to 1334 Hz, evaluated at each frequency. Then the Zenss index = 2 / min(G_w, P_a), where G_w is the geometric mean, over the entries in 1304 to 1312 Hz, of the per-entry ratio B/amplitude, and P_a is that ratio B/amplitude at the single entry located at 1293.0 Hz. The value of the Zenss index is 2.15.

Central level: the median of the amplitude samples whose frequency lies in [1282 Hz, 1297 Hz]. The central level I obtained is 6.2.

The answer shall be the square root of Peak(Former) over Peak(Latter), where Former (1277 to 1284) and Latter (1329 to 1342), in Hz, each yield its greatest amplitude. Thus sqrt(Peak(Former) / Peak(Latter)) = 1.07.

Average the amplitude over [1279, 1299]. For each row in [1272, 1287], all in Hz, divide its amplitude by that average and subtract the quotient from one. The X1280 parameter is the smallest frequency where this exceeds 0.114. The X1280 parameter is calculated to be 1273.0 Hz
